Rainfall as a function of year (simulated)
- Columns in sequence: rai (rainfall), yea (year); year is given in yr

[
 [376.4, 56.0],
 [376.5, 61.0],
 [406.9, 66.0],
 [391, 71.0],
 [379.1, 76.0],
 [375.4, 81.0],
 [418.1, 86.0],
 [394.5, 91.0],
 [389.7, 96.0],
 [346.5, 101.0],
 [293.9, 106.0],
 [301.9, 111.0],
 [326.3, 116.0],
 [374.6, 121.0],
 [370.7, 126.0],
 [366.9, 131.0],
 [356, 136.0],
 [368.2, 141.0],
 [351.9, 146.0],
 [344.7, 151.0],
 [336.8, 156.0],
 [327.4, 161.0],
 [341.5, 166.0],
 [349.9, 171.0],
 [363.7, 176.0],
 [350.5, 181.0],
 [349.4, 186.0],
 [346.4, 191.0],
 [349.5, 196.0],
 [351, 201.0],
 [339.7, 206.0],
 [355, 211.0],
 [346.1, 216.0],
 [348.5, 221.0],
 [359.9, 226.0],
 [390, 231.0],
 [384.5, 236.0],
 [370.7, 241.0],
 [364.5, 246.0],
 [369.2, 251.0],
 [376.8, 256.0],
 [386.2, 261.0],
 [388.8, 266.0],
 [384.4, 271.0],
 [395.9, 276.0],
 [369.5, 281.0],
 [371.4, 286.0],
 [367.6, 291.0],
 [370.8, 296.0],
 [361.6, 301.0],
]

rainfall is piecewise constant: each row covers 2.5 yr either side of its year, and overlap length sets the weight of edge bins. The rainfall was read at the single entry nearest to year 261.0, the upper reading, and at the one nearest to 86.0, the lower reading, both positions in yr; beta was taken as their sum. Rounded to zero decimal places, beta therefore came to 804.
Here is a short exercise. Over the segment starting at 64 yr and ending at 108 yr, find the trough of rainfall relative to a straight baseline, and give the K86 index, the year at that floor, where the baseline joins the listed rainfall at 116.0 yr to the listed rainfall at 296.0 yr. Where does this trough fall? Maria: 106.0 yr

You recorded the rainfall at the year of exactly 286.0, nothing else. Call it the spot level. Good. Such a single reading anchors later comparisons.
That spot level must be 371.4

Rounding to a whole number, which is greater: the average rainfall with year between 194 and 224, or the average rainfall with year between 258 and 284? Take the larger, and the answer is 385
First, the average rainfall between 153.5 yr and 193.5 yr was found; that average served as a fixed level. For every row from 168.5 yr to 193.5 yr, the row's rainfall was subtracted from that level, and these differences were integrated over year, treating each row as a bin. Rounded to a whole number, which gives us -157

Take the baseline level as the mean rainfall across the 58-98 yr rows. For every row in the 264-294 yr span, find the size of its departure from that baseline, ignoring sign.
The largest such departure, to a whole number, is 24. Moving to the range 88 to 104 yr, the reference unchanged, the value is 45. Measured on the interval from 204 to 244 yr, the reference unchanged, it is 52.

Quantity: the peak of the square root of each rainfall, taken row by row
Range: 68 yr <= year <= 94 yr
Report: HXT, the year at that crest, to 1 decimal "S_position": 86.0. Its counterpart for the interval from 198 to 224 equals 211.0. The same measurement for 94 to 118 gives 96.0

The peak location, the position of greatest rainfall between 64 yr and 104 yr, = 86.0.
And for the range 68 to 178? 86.0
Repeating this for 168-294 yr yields 276.0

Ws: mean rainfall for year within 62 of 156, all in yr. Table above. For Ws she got 348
